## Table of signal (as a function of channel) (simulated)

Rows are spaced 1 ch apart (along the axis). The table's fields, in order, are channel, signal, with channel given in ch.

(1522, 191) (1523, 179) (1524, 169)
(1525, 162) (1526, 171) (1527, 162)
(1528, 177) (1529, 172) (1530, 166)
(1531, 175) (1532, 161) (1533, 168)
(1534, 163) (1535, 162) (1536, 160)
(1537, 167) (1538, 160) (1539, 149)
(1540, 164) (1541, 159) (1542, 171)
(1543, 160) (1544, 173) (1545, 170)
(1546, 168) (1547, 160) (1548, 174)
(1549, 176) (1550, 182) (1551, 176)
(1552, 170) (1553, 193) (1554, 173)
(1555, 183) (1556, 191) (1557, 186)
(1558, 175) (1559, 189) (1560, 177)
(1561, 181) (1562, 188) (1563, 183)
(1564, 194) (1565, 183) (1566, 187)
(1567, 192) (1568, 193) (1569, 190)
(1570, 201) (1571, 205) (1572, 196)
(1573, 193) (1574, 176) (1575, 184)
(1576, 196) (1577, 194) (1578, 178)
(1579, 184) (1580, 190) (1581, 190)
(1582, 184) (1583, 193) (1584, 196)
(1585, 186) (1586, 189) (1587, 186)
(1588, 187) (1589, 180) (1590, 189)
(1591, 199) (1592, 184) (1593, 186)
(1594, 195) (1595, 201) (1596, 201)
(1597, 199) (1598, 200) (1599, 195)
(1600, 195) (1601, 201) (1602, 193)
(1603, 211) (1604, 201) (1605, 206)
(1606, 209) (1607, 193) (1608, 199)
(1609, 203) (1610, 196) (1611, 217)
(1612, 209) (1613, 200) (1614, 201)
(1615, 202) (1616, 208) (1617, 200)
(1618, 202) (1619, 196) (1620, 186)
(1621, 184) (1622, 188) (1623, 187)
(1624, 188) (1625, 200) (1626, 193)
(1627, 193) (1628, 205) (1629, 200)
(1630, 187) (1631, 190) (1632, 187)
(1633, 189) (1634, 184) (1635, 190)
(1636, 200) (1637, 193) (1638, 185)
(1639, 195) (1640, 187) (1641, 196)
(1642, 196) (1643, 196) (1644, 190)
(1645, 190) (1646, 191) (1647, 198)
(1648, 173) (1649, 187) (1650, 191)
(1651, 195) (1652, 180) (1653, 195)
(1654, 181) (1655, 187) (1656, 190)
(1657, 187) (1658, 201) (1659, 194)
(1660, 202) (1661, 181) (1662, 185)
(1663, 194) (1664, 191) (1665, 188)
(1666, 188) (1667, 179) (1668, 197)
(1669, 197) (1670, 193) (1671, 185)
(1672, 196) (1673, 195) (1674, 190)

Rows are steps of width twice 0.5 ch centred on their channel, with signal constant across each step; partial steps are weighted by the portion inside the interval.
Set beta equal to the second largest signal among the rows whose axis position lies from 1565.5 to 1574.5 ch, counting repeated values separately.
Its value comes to 201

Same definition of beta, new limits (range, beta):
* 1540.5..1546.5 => 171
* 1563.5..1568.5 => 193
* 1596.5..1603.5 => 201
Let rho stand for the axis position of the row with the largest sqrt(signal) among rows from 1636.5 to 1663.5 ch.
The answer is 1660 ch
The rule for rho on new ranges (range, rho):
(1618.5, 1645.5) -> 1628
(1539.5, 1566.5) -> 1564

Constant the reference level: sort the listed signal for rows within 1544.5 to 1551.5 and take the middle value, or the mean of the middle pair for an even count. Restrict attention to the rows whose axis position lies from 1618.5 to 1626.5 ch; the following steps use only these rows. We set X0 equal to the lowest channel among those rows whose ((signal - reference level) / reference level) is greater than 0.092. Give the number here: 1619 ch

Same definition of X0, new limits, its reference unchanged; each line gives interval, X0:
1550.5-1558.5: 1553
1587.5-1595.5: 1591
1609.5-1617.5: 1610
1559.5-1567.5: 1564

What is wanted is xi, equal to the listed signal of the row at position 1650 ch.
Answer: 191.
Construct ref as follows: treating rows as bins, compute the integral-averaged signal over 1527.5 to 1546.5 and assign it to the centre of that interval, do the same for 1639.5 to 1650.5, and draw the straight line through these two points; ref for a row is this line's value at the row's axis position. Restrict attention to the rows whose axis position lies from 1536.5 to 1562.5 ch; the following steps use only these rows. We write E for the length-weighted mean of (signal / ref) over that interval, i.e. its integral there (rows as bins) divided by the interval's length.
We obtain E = 1.03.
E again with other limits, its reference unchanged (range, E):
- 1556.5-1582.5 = 1.09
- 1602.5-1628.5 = 1.08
